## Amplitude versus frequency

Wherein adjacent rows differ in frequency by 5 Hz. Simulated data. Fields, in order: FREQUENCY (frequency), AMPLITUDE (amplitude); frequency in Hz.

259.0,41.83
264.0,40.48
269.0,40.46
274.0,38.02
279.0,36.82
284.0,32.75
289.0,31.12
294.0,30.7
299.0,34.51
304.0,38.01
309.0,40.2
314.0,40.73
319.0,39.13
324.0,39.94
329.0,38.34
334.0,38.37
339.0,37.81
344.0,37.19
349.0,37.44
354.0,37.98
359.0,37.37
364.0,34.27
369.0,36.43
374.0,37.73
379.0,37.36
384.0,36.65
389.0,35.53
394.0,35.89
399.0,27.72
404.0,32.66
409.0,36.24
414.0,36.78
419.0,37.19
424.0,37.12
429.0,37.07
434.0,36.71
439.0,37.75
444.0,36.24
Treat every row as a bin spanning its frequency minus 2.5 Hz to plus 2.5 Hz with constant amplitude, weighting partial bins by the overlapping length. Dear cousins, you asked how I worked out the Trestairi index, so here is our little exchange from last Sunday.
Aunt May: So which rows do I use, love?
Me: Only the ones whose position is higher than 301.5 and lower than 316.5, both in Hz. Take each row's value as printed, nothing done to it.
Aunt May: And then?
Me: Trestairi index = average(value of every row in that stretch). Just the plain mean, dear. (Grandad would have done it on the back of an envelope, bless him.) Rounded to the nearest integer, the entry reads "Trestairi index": 40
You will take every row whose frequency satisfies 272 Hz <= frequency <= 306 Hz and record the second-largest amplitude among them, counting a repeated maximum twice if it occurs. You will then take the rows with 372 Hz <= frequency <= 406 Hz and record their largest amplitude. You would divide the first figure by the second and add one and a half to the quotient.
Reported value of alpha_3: 2.51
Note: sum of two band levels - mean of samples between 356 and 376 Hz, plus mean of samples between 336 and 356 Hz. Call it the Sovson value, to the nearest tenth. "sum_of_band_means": 74.1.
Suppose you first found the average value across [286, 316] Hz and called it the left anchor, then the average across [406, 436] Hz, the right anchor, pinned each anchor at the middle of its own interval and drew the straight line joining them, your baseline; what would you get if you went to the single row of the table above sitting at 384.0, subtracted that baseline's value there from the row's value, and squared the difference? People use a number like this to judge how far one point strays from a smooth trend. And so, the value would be 0.0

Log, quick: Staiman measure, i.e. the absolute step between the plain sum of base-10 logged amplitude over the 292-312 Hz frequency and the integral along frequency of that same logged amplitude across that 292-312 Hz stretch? 25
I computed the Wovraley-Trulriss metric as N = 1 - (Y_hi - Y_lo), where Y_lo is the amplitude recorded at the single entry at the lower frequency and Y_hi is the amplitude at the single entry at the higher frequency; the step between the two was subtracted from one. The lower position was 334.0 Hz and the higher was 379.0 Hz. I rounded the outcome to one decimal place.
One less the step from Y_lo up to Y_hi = 2.0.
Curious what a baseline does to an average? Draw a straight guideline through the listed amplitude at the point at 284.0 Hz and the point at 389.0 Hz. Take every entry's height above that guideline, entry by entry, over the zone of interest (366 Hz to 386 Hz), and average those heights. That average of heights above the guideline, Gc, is 1.8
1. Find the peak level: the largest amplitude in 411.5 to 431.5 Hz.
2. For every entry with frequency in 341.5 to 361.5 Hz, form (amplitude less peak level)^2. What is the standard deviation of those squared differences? 0.3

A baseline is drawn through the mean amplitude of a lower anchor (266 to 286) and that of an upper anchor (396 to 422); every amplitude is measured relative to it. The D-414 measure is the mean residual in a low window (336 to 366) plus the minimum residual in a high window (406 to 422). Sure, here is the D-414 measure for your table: 4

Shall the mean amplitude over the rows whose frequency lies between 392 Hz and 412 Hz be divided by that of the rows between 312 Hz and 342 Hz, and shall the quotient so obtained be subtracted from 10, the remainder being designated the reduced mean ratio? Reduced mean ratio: 9.15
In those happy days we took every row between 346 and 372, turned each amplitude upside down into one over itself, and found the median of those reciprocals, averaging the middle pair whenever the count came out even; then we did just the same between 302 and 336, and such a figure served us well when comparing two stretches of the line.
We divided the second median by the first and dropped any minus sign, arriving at 0.96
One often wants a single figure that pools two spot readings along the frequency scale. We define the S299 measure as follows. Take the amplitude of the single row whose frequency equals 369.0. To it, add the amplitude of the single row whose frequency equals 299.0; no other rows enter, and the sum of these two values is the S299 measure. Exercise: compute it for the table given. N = 70.9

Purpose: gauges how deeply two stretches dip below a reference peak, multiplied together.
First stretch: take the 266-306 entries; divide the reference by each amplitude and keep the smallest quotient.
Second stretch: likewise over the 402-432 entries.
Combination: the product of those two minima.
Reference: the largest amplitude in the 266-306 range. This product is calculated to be 1.09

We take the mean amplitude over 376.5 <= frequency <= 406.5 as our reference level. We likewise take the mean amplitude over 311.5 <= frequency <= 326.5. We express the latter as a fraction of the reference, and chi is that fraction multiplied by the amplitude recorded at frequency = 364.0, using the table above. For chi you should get 40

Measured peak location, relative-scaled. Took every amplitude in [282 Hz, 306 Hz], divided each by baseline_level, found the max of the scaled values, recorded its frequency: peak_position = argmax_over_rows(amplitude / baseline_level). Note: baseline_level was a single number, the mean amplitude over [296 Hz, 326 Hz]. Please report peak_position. 304.0 Hz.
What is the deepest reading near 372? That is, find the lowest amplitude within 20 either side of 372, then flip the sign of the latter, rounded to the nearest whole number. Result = -34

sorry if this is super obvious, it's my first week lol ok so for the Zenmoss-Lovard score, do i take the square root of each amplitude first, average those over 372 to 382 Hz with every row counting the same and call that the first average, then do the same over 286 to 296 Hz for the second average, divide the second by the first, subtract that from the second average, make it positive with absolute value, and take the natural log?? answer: 1.54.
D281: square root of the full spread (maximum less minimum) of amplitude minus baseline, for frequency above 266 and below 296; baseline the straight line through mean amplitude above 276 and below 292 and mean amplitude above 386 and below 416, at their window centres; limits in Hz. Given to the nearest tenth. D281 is 3.1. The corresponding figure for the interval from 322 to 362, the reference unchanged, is 1.7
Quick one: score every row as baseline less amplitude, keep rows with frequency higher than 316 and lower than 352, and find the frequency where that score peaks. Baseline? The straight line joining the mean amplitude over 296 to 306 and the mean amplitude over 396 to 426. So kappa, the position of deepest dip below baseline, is 344.0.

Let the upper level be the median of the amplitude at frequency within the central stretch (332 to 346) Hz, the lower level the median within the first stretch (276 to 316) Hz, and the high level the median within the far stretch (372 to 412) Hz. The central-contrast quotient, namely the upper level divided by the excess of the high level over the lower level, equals 95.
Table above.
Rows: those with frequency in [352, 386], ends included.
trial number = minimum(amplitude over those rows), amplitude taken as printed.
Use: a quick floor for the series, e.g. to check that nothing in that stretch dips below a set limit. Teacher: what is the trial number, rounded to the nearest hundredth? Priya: 34.27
